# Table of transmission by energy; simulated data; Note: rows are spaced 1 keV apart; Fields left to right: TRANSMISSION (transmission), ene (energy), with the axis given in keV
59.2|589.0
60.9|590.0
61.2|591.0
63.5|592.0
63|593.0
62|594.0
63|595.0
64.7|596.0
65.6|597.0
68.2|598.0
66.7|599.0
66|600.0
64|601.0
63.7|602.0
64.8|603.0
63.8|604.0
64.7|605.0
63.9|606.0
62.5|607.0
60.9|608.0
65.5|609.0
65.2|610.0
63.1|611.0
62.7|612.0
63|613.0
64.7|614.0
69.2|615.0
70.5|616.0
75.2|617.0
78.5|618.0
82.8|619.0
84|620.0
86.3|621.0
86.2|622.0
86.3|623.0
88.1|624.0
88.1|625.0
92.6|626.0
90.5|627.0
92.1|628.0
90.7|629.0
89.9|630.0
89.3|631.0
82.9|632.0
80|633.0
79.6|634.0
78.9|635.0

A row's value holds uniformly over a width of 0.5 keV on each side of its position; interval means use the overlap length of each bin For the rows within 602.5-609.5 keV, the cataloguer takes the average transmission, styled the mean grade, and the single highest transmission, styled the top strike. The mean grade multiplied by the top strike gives 4174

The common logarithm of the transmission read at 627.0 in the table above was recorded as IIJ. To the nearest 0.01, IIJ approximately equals 1.96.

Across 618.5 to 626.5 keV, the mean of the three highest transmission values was 90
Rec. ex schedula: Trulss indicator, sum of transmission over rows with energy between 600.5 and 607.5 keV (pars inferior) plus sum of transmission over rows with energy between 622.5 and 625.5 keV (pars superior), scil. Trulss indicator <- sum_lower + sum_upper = 710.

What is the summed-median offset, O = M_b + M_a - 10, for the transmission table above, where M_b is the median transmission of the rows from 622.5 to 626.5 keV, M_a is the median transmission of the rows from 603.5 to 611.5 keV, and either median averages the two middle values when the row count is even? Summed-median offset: 142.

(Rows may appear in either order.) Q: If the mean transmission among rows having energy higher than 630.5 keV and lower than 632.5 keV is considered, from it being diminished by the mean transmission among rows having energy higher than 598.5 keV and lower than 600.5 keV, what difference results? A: 20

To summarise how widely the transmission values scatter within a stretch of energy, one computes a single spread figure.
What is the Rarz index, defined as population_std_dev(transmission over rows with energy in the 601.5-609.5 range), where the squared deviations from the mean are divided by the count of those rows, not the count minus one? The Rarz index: 1.4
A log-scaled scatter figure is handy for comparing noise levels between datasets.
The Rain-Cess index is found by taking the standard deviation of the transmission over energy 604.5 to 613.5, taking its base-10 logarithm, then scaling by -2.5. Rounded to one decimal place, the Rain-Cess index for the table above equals -0.4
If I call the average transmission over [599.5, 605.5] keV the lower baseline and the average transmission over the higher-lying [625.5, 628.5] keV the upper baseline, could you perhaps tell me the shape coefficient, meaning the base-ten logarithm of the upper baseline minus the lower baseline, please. 1.44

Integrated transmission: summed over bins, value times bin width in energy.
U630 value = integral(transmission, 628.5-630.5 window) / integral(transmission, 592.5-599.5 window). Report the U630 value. 0.4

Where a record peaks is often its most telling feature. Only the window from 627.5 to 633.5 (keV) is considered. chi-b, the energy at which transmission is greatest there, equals 628.0 keV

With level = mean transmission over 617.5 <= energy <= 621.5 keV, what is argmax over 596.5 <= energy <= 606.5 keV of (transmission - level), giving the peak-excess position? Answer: 598.0 keV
